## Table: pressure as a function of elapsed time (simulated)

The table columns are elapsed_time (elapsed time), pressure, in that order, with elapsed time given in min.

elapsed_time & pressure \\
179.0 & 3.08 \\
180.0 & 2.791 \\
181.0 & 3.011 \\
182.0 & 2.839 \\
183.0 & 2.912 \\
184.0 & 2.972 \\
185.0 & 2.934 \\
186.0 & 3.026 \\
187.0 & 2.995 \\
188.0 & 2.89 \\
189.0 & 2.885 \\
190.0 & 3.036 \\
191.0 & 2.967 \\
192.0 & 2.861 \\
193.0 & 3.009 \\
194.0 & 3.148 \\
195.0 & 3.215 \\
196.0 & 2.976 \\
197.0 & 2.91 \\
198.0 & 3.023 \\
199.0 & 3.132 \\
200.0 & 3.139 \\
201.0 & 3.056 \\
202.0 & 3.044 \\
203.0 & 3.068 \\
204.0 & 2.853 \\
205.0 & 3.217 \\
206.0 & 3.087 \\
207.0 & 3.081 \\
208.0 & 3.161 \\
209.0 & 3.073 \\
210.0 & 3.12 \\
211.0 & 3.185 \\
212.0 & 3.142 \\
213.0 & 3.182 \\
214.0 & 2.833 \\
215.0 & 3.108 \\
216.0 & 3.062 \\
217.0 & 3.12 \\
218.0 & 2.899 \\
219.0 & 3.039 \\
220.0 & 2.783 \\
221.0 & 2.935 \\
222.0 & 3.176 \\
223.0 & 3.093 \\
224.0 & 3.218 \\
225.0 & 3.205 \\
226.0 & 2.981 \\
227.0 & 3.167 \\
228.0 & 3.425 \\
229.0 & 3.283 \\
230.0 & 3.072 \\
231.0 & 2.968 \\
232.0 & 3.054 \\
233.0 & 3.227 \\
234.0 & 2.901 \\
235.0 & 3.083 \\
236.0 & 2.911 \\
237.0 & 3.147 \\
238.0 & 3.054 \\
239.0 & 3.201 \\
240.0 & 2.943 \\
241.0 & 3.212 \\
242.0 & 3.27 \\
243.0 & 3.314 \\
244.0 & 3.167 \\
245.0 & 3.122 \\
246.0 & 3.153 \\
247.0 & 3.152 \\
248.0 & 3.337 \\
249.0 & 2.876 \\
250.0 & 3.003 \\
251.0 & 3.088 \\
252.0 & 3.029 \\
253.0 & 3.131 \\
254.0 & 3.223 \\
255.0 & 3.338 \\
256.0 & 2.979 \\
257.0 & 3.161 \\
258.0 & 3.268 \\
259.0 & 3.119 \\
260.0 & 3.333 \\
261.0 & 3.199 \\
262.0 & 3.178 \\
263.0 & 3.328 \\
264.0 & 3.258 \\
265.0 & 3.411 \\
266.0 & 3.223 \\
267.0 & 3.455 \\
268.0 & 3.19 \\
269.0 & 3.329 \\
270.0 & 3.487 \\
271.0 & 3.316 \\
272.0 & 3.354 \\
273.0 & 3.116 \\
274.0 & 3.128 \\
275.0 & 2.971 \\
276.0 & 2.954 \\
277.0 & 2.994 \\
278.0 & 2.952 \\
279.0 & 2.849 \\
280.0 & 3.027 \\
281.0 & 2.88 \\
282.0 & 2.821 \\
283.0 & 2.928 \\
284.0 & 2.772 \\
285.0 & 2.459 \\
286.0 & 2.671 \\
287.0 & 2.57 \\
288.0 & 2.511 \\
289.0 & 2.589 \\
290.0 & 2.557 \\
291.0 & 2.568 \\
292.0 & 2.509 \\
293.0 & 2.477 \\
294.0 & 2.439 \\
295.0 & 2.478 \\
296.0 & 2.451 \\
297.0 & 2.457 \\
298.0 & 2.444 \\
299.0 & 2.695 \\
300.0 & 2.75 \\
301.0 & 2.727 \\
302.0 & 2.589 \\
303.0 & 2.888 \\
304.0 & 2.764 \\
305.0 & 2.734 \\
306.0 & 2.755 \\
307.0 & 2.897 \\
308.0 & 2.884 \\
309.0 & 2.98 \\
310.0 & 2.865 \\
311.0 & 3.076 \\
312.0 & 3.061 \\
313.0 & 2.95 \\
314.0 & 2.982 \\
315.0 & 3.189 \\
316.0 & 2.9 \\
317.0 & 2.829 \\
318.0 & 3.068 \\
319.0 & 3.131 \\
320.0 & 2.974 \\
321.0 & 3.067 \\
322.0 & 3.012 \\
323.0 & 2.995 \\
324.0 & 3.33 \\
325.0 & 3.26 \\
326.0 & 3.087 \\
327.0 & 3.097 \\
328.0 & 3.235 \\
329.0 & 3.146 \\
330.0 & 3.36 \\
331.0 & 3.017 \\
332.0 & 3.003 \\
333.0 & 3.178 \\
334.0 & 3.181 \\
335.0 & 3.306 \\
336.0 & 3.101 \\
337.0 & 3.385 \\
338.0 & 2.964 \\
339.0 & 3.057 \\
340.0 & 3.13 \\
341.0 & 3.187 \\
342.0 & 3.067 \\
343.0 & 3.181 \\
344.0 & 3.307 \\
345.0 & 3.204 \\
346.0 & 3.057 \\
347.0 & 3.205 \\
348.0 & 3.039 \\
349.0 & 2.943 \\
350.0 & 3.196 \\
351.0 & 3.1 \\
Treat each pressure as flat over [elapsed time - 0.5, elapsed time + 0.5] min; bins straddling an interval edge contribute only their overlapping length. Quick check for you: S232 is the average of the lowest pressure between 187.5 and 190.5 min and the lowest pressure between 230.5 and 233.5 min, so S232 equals 2.93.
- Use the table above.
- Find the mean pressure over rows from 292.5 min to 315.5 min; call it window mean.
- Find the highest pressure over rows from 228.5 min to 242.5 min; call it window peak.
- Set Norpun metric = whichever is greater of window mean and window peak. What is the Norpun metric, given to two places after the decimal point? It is 3.28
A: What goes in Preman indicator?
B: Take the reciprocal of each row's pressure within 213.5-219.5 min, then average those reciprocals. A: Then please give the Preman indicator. 0.333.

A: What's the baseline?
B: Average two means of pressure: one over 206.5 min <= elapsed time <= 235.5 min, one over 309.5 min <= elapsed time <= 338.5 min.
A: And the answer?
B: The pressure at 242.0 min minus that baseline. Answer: 0.2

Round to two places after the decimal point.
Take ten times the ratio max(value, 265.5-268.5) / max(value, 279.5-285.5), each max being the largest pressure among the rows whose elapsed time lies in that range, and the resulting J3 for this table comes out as 11.41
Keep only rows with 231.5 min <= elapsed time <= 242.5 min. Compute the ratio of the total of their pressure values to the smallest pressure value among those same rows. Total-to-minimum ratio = 11.7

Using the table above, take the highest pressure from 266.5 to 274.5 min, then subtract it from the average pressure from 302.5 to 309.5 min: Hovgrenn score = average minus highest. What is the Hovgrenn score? -0.64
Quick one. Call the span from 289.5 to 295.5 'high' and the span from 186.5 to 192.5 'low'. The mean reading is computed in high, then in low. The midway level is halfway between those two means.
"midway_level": 2.72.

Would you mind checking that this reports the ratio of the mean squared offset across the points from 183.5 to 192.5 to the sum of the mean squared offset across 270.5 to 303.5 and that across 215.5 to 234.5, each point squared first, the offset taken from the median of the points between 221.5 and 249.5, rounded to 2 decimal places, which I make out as 0.17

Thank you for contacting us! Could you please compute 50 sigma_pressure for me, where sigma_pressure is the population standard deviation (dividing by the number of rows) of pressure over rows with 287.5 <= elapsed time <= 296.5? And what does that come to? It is 2.50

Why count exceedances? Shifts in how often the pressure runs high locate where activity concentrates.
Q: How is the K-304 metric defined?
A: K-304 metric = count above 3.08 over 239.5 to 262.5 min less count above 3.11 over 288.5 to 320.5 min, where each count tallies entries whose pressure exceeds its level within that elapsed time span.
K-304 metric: 16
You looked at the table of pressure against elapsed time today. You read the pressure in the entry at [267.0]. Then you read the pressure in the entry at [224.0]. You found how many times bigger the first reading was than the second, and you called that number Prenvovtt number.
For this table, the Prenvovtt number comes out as 1.07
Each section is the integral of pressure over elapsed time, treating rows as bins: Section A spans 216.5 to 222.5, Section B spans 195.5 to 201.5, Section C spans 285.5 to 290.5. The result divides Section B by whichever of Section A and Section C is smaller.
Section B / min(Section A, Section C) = 1.4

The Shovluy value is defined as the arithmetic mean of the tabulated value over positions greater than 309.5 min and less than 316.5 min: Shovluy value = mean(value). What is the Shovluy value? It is 3.00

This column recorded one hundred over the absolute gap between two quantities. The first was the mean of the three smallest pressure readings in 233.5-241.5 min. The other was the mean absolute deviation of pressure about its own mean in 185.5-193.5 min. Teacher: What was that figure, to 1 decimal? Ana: 35.0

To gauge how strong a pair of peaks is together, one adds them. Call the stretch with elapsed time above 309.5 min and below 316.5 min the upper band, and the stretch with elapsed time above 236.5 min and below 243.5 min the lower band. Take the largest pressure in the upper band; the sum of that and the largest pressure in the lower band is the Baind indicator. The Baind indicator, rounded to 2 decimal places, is 6.50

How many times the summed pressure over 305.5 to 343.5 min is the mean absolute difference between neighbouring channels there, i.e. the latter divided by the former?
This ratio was 0.0012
